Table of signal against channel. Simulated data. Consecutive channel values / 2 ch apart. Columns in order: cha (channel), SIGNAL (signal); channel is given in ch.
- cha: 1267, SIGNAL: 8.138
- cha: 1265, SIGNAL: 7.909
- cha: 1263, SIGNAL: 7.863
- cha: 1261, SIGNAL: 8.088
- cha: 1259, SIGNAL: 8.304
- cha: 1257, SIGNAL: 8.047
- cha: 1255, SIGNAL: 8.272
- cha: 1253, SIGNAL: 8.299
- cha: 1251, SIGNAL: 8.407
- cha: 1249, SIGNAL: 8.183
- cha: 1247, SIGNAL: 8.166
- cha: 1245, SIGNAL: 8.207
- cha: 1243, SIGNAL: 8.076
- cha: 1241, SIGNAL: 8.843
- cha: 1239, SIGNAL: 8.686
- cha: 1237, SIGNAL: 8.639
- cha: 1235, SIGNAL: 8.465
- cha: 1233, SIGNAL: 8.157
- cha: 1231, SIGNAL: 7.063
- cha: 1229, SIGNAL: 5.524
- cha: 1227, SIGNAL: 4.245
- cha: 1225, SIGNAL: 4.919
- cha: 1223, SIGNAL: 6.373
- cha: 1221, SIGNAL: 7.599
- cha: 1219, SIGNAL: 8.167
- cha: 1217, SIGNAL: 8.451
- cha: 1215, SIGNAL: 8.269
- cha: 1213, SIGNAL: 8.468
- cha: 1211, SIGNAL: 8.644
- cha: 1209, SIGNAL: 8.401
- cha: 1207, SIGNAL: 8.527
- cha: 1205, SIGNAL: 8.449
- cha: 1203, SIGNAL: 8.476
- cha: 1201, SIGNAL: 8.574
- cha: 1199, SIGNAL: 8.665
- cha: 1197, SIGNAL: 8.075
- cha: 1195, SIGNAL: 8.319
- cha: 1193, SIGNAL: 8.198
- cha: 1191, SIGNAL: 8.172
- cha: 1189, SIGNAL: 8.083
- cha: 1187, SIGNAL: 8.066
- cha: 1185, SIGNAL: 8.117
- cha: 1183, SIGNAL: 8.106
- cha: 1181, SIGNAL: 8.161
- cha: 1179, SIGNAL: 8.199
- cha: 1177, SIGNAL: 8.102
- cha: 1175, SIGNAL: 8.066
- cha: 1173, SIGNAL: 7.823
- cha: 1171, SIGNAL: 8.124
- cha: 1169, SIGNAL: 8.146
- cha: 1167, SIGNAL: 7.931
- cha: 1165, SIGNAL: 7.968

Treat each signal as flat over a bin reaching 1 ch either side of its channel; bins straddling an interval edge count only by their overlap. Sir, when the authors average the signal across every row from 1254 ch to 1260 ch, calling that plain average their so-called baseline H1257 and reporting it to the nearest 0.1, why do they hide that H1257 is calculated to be 8.2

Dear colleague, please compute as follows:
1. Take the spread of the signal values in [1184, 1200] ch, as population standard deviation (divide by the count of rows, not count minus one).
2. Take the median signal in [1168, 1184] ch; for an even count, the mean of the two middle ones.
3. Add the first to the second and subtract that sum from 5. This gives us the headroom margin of -3.30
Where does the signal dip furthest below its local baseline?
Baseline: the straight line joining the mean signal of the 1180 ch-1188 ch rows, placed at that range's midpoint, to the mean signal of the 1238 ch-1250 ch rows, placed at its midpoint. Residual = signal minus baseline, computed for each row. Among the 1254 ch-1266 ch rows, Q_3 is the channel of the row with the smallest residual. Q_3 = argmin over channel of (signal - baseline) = 1263 ch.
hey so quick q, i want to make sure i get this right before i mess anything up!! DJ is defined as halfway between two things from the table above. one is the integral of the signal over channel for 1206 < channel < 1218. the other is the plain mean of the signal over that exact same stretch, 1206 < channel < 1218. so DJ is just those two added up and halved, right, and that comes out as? 55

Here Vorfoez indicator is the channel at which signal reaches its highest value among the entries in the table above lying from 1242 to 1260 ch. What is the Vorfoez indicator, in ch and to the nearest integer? 1251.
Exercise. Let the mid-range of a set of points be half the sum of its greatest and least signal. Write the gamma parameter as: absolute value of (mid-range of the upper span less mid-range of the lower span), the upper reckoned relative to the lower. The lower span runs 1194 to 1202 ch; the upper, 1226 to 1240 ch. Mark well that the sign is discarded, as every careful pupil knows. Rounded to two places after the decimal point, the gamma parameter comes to 1.90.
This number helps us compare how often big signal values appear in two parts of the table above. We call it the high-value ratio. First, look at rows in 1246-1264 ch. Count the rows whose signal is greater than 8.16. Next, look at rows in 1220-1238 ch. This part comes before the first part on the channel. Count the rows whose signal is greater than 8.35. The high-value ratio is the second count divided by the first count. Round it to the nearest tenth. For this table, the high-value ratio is 0.3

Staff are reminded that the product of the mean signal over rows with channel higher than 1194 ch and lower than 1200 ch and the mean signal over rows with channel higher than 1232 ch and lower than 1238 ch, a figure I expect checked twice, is 70.3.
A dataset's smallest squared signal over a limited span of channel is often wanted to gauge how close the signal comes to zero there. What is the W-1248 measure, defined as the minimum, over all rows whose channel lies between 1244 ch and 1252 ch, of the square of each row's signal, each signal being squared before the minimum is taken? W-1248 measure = 66.7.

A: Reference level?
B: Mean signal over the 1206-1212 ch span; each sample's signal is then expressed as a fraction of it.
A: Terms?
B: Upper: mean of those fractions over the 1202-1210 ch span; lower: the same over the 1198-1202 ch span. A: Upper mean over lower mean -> 0.98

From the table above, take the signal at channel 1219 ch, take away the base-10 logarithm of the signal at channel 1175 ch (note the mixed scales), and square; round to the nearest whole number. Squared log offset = 53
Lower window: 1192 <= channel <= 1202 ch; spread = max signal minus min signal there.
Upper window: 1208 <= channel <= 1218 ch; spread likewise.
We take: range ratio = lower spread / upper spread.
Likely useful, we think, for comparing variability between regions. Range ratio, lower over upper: 1.6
